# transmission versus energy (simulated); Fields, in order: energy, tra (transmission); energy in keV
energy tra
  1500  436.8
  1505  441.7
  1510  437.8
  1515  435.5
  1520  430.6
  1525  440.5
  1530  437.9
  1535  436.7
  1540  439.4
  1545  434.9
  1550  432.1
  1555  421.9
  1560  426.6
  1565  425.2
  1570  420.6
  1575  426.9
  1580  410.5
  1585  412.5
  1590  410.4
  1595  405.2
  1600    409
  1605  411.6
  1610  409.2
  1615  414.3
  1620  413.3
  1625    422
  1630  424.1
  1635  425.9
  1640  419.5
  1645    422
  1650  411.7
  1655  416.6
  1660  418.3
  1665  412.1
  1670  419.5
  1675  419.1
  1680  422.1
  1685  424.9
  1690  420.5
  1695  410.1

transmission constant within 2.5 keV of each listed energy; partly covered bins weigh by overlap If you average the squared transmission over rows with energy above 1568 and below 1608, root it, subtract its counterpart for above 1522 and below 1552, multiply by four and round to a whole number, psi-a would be -94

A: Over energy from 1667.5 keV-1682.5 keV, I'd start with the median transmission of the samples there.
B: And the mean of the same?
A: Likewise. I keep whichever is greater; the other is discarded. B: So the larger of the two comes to 420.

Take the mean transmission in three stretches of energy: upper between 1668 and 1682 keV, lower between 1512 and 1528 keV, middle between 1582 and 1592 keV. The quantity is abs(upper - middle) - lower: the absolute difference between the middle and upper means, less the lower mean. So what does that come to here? -427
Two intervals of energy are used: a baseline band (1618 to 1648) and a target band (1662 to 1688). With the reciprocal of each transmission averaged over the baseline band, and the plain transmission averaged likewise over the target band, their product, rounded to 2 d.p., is 1.00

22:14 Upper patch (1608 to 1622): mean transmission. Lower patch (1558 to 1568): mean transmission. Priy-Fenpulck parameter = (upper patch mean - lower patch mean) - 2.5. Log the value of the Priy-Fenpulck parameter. -16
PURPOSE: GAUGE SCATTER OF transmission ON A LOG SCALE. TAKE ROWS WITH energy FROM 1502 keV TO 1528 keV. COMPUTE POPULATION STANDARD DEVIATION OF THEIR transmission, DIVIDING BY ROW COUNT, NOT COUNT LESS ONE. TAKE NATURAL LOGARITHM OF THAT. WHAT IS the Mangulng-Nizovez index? 1.37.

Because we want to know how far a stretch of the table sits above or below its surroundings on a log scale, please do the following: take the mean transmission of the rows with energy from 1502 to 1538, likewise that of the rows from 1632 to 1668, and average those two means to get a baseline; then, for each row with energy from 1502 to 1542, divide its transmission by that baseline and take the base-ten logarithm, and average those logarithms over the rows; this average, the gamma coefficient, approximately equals 0.010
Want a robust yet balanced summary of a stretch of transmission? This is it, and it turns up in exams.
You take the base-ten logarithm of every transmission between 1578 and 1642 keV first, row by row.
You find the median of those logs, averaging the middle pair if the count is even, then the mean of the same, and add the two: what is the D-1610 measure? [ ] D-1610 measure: 5.233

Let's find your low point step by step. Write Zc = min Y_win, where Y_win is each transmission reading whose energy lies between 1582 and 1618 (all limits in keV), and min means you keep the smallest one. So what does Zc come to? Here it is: 405.2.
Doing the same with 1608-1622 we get 409.2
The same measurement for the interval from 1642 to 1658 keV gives 411.7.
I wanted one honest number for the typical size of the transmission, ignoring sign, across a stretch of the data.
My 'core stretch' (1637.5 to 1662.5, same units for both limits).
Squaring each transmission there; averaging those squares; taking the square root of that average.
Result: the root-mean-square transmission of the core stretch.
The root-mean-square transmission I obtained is 418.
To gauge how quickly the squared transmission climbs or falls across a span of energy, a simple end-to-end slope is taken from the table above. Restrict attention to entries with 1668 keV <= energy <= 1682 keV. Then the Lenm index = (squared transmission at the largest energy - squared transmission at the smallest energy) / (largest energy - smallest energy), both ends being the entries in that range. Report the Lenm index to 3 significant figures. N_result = 219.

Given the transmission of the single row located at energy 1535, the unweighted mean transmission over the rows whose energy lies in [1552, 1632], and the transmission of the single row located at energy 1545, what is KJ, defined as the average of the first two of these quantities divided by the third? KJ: 0.981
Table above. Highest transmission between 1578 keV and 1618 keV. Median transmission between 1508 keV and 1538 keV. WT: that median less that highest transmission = 23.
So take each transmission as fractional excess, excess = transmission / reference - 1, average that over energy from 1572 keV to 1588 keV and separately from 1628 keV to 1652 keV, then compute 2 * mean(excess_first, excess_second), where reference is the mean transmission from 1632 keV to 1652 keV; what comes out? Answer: -0.01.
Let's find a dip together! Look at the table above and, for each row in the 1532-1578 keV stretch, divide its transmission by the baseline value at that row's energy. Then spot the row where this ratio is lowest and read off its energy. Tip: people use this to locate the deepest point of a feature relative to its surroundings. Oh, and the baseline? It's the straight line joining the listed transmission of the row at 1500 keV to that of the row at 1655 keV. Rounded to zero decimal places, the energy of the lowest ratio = 1555 keV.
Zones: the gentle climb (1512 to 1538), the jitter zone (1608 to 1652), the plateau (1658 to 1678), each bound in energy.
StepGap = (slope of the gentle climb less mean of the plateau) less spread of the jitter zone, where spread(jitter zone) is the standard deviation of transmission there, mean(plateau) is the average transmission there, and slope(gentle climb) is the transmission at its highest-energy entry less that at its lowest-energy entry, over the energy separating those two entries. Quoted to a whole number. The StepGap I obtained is -423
